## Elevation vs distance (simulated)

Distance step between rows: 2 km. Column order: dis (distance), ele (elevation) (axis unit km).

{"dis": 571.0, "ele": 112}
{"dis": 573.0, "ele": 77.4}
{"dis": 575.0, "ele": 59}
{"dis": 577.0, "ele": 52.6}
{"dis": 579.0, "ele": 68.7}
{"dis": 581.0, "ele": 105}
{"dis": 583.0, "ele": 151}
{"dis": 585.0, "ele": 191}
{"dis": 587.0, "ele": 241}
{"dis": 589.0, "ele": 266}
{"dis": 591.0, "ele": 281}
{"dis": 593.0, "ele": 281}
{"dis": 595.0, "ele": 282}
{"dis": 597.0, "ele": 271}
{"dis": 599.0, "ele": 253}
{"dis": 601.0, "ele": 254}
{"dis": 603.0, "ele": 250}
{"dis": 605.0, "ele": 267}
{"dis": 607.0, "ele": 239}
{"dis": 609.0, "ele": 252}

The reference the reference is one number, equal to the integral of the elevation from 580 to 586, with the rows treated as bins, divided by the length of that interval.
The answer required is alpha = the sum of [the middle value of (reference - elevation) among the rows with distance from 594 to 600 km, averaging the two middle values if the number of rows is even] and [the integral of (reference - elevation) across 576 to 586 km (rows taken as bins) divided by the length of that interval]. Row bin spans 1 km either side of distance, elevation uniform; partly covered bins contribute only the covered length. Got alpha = -87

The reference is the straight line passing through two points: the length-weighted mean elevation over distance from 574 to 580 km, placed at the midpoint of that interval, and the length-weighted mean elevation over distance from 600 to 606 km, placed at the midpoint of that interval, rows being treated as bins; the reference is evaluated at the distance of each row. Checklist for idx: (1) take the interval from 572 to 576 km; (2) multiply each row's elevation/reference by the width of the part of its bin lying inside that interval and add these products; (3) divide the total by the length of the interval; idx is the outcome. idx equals 2.0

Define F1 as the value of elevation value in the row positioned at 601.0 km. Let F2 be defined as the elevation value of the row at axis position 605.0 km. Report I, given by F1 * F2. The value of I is 67818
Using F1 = 254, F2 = 267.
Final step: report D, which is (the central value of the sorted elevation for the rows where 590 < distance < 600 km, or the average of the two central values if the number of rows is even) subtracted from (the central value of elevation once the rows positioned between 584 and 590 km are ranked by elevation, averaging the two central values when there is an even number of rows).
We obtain -40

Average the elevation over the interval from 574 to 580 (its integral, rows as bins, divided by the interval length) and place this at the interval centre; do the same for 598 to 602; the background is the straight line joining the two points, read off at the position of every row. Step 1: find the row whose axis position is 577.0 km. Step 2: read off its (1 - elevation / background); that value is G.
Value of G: 0.12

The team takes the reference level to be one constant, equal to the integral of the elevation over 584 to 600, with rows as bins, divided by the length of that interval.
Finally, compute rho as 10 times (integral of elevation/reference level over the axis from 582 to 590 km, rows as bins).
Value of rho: 66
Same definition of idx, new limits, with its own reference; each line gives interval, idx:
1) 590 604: 1.3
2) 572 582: 1.4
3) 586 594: 1.7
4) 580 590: 1.5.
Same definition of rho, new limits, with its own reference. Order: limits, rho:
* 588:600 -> 127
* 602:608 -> 59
